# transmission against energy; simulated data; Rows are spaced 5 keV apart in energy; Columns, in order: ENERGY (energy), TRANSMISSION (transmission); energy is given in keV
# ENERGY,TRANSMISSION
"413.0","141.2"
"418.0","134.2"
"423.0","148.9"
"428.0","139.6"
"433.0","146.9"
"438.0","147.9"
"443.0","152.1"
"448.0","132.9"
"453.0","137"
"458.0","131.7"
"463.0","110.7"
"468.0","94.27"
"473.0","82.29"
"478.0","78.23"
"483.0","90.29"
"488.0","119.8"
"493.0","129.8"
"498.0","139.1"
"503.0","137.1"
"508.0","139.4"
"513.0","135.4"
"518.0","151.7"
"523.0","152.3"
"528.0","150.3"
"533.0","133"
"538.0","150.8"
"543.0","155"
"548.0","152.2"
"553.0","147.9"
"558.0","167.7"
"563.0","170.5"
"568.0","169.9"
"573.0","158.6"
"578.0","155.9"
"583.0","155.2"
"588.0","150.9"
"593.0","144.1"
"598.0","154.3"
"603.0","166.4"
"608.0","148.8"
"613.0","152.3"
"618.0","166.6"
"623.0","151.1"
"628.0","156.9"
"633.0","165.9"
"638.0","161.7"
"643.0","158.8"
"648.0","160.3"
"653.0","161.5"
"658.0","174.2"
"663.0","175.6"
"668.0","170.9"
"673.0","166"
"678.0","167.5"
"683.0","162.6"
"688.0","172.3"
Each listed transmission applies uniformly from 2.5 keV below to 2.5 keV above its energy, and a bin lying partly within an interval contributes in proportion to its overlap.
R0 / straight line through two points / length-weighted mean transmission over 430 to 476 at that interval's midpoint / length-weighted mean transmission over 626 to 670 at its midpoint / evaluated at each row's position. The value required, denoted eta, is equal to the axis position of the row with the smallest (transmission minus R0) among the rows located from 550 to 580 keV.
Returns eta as 553.0 keV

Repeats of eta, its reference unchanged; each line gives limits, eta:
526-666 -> 593.0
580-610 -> 593.0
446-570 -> 478.0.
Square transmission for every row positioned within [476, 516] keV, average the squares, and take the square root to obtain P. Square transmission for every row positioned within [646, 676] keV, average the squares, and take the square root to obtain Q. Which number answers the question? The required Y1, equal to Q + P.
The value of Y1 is 291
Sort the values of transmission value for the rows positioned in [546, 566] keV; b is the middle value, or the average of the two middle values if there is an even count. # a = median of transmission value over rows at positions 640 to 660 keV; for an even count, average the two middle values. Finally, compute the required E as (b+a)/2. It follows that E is 160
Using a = 161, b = 160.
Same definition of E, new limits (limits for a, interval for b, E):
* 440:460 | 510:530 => 143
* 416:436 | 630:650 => 152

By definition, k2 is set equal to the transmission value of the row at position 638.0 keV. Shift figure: 161.7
